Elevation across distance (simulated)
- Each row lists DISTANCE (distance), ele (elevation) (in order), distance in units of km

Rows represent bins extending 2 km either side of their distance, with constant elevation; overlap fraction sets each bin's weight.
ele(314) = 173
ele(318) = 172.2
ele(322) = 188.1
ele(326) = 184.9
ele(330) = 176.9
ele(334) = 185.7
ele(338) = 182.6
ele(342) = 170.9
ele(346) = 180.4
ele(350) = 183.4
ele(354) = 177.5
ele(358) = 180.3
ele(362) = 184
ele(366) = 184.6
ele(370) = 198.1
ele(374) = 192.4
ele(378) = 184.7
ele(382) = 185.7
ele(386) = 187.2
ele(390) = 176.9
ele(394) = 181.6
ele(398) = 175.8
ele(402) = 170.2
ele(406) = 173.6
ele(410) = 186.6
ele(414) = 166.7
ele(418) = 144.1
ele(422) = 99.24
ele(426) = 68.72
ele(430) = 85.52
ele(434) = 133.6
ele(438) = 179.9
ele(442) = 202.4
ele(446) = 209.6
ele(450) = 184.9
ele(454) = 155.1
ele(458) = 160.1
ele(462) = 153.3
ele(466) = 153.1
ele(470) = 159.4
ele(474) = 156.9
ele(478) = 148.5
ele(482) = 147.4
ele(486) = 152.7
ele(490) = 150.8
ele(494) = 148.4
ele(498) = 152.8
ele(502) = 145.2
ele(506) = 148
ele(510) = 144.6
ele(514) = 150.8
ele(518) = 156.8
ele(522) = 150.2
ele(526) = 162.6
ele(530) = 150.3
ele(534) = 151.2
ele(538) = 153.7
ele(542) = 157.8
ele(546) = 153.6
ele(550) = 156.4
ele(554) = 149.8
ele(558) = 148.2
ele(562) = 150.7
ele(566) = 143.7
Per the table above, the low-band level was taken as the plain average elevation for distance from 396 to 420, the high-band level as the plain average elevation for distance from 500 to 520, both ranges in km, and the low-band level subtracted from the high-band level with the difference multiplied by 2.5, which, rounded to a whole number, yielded -51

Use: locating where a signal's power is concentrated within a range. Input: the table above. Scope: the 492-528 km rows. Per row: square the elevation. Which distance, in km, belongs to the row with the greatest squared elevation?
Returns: 526 km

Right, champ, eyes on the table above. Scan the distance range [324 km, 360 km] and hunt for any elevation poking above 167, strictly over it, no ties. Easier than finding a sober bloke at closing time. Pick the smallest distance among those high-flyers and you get 326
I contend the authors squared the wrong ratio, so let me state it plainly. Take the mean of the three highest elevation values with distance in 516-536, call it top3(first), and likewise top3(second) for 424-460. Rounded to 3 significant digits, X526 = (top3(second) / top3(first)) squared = 1.61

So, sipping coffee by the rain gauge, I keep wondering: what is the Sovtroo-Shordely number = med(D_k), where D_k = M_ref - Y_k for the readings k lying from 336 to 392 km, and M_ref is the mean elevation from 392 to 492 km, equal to -28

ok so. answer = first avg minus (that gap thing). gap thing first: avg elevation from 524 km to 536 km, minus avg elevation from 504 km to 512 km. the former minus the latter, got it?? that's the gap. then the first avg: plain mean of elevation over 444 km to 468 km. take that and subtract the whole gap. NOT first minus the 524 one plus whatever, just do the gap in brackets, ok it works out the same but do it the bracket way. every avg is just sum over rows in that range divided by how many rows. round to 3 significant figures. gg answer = 161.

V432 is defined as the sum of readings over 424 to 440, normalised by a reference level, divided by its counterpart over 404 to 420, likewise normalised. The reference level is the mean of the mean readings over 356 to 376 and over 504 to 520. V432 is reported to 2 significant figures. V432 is 0.70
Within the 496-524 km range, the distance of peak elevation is 518 km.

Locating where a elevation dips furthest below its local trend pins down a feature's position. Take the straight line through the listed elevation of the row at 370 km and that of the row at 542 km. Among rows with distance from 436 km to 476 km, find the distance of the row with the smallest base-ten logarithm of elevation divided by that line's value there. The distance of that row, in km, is 462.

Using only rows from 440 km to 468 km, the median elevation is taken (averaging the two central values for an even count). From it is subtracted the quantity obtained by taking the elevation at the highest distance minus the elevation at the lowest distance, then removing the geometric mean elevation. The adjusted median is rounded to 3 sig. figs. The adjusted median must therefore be 382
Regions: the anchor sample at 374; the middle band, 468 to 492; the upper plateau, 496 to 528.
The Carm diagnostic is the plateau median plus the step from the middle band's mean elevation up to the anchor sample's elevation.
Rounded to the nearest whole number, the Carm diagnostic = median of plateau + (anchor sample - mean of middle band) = 190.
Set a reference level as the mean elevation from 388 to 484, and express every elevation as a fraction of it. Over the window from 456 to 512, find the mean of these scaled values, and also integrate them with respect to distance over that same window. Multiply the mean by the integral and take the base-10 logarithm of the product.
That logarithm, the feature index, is 1.72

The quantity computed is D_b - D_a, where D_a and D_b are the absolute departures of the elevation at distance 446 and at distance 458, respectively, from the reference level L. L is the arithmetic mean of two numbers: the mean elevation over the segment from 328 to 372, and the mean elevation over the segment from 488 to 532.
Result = -36.5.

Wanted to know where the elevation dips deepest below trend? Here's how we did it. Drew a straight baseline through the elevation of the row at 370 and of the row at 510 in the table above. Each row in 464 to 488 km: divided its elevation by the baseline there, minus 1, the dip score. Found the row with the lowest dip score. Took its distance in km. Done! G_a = 478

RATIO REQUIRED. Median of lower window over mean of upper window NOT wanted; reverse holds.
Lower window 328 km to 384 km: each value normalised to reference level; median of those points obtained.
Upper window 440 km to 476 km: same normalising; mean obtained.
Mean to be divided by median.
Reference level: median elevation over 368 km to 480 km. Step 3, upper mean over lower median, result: 0.928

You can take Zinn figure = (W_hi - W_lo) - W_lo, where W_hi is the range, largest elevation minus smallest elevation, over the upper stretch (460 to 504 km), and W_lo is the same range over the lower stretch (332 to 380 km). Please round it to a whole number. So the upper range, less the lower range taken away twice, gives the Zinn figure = -40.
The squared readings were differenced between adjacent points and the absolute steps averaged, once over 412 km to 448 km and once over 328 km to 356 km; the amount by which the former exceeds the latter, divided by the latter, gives 2.1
